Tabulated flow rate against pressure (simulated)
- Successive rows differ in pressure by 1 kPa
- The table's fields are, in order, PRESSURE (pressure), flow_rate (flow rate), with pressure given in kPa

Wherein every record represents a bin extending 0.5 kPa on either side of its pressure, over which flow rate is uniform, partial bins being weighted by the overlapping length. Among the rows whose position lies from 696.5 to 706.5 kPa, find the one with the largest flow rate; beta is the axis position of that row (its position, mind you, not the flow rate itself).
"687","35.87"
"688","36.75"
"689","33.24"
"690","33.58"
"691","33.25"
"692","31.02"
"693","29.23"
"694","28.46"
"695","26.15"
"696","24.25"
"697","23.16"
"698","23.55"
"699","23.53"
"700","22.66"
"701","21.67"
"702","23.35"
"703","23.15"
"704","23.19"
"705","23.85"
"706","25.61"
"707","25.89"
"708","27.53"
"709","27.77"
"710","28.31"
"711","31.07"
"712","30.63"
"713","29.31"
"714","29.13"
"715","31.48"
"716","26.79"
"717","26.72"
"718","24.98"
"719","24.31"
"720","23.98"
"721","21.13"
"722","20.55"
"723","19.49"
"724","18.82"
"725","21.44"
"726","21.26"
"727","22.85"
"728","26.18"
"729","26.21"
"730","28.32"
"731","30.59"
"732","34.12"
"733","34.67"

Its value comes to 706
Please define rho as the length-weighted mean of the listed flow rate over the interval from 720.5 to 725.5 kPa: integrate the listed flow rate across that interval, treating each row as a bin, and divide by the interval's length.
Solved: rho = 20.3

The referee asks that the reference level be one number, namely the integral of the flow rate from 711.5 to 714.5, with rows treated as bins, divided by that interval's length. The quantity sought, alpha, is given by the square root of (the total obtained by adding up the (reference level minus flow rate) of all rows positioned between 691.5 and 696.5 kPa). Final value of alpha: 3.1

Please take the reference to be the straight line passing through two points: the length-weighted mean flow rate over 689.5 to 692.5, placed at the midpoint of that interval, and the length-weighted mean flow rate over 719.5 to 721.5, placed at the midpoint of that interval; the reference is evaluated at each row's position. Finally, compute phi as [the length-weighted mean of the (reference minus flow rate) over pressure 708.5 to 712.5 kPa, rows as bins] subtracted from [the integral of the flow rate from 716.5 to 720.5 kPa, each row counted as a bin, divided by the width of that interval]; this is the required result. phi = 28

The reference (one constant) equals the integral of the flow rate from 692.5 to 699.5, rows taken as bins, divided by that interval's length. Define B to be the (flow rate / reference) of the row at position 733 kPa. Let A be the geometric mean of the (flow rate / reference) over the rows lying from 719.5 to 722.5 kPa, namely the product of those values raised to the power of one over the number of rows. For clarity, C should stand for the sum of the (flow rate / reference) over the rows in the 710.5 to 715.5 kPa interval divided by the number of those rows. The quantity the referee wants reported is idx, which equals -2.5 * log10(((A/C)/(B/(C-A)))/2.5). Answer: 2.9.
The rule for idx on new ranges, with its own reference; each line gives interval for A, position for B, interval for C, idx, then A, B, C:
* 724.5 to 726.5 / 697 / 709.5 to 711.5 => 2.5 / 0.84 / 0.91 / 1.17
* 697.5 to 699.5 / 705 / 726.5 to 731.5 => 3.3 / 0.92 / 0.94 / 1.05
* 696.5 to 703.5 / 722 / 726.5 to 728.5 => 3.9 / 0.90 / 0.81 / 0.96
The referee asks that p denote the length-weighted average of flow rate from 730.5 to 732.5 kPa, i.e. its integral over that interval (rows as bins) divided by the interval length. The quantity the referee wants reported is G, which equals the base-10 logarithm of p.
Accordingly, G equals 1.51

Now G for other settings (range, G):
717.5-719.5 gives 1.39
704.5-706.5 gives 1.39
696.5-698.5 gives 1.37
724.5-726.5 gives 1.33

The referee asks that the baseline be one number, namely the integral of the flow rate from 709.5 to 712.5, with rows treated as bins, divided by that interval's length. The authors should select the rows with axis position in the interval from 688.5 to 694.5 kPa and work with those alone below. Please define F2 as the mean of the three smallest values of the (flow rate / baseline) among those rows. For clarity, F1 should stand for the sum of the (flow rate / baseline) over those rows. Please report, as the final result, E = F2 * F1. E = 6.2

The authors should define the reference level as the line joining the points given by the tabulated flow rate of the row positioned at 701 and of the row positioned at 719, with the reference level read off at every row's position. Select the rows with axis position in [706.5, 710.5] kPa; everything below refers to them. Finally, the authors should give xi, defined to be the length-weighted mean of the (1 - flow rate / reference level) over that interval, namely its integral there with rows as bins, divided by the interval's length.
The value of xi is -0.20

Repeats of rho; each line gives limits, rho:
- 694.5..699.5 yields 24.1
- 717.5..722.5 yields 23.0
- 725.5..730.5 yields 25.0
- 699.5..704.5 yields 22.8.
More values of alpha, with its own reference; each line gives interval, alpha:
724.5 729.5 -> 5.5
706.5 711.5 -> 2.8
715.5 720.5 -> 4.7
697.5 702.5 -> 5.8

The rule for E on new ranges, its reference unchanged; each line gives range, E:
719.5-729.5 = 4.8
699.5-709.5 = 6.1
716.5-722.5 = 3.4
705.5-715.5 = 8.4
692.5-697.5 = 3.6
